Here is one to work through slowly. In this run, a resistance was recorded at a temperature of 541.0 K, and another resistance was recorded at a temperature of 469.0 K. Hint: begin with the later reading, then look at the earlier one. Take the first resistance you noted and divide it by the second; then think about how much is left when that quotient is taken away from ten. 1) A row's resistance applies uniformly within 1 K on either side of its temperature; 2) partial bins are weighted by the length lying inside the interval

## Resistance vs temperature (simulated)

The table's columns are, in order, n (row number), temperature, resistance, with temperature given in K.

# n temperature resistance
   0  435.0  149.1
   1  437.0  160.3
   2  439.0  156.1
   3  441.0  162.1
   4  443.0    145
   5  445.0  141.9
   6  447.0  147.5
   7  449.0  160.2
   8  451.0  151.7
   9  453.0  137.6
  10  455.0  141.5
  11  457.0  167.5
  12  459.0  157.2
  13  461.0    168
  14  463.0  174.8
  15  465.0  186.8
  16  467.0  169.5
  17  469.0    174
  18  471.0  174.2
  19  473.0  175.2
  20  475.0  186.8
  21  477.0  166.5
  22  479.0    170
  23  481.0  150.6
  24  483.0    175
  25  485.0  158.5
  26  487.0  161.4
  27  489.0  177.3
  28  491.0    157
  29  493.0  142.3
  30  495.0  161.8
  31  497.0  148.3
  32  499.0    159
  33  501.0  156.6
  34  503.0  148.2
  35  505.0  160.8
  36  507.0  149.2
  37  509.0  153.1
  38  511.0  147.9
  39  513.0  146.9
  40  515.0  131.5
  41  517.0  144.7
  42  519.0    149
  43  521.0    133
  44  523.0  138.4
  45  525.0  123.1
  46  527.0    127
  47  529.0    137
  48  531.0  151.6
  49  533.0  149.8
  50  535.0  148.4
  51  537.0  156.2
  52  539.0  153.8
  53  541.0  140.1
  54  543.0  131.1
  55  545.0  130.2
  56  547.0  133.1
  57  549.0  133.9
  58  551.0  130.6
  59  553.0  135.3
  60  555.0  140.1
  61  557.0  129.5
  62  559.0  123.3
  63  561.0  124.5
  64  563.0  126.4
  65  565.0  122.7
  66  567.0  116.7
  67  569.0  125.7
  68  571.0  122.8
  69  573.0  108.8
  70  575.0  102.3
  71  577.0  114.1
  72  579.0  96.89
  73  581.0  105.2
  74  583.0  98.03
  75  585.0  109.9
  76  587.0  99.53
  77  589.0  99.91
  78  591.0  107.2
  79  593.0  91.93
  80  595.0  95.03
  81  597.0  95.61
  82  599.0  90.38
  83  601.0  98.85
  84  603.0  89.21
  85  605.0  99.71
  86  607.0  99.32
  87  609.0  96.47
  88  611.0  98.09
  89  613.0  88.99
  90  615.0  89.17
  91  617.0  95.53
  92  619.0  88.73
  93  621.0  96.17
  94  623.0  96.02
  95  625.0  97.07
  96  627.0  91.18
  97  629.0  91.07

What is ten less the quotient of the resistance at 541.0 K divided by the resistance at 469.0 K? 9.19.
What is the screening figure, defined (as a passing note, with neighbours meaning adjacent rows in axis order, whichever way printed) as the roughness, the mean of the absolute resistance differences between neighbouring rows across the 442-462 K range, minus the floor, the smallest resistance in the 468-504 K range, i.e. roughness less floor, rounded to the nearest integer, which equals -132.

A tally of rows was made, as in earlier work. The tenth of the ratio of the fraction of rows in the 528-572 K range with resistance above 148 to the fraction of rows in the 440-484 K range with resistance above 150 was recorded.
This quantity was 0.029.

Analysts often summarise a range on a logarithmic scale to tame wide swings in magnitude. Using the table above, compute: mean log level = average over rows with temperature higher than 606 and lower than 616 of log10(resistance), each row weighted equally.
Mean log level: 1.97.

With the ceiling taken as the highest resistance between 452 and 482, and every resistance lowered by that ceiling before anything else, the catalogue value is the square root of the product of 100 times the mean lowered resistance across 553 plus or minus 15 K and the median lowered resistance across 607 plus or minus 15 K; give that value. 711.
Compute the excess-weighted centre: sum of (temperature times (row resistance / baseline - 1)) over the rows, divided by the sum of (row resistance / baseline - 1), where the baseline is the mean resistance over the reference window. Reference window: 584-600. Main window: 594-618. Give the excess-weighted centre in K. 606.9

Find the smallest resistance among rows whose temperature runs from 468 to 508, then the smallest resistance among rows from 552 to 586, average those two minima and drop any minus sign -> 120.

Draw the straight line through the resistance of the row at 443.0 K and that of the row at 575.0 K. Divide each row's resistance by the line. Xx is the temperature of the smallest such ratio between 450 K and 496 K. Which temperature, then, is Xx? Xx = 453.0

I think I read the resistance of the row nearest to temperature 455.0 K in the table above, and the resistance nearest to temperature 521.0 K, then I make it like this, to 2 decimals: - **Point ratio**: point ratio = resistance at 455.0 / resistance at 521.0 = 1.06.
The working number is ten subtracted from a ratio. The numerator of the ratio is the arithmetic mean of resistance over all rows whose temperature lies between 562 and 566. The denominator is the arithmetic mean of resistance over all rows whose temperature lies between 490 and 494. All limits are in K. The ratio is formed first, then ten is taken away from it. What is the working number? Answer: -9.17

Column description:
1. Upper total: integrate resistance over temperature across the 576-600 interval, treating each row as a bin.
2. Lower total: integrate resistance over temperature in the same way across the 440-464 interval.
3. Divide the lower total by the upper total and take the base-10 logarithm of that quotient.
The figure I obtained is 0.19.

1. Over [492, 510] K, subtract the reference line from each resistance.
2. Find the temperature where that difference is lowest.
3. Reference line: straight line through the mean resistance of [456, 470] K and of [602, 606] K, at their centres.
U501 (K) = 493.0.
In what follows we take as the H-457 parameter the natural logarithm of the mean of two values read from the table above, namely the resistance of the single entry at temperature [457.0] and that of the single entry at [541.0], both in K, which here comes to 5.04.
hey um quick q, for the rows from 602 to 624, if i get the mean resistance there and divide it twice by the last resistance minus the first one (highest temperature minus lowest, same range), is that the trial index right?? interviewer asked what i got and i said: 2.0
